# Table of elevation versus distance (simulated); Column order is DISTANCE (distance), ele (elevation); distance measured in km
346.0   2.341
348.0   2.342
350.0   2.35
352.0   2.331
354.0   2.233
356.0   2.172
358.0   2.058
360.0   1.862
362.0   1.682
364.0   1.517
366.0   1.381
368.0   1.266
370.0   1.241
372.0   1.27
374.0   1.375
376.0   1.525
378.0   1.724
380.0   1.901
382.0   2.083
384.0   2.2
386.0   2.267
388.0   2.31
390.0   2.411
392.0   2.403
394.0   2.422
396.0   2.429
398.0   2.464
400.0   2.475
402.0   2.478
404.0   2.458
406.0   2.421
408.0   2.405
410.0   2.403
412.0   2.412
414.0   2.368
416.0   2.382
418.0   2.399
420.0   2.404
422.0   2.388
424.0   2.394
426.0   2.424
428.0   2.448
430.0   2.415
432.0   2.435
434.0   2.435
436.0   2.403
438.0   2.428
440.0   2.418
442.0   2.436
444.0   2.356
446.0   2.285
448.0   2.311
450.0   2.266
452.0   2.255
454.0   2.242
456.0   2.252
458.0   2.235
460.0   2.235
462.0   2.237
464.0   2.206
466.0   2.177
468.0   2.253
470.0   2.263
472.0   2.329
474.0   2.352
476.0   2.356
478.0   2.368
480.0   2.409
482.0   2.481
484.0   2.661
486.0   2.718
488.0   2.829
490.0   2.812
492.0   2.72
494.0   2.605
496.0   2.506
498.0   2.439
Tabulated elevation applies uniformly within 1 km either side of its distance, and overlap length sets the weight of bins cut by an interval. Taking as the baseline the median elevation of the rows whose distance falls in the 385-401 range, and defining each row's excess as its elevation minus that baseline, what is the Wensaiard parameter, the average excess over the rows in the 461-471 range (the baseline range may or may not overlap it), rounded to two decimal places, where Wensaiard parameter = -0.19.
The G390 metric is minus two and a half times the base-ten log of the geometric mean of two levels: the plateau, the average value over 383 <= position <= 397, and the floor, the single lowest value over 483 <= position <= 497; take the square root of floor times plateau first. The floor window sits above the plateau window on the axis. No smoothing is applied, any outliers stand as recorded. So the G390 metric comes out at -0.96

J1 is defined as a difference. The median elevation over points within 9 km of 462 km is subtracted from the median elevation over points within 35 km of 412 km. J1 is 0.17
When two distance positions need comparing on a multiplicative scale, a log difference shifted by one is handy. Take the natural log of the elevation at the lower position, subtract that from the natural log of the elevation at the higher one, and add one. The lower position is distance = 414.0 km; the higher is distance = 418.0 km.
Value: 1.01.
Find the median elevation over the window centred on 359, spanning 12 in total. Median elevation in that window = 1.96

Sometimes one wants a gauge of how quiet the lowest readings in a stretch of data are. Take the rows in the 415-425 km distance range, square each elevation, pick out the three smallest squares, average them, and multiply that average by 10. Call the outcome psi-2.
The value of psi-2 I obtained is 57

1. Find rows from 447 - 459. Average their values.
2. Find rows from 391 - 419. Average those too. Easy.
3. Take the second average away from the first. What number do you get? -0.16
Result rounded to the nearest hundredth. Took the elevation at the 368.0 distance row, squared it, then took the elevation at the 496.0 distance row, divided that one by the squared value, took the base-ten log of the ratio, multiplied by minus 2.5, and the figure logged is -0.49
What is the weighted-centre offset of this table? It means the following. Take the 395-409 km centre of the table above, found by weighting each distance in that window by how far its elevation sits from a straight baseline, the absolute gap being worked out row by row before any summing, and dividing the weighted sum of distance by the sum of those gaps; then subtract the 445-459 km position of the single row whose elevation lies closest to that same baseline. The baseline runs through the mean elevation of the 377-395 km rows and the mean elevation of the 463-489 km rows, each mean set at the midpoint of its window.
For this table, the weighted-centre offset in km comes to -46.4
